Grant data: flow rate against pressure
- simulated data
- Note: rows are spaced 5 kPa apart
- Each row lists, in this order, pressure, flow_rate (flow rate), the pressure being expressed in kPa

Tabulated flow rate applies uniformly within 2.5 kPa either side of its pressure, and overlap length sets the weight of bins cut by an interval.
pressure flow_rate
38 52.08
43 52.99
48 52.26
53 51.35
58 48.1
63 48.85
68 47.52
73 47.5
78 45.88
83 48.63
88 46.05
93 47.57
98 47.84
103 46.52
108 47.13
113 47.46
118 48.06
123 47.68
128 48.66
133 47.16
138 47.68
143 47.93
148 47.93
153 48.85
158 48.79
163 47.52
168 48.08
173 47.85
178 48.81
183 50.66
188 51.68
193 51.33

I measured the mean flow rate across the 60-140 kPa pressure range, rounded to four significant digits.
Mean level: 47.51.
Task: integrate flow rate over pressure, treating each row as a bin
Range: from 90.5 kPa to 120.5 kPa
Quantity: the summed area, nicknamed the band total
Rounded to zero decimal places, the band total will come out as 1423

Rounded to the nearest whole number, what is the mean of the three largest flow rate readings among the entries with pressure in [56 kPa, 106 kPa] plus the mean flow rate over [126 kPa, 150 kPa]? 96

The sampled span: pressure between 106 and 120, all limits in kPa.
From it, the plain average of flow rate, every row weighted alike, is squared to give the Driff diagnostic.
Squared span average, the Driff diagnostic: 2261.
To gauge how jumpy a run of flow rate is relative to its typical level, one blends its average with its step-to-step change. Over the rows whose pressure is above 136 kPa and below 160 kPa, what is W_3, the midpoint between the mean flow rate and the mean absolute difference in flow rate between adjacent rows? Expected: 24.3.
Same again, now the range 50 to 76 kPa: 25.0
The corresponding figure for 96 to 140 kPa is 24.2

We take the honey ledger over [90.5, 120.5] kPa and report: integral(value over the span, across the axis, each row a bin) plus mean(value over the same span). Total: 1470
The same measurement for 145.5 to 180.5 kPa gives 1737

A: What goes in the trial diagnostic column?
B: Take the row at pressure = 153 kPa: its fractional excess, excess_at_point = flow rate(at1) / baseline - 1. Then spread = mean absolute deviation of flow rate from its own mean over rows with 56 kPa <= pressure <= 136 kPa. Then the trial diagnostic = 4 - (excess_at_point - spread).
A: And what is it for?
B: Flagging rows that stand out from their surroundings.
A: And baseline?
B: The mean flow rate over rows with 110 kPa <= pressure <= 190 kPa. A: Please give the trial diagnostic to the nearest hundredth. 4.63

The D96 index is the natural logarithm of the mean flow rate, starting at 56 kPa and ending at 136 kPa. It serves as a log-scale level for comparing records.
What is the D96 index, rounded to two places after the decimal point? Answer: 3.86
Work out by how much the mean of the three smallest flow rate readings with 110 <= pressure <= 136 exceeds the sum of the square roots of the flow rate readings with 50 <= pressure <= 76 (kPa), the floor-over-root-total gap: 12.6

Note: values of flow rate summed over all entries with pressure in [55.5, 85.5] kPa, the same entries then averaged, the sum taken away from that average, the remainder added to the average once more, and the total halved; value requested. -95.5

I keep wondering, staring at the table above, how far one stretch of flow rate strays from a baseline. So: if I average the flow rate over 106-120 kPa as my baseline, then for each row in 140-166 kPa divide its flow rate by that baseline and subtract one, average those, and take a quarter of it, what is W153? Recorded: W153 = 0.0034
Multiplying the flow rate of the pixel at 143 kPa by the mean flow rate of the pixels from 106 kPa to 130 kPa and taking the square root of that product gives 47.9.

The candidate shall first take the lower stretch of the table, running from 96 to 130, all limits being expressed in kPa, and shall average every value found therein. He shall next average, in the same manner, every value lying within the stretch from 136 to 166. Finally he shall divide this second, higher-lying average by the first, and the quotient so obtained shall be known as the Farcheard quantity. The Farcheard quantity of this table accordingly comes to 1.01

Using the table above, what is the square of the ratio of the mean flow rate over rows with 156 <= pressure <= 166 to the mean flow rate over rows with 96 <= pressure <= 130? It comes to 1.02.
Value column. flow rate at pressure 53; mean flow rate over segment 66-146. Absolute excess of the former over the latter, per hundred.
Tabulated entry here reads 0.039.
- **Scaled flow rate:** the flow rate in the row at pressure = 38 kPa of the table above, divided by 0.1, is 521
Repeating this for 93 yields 476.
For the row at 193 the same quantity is 513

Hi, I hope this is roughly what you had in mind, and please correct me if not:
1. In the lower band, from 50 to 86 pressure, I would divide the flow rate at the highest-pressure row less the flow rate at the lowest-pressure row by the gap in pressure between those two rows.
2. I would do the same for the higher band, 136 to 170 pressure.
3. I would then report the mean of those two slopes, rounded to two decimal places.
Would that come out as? -0.04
